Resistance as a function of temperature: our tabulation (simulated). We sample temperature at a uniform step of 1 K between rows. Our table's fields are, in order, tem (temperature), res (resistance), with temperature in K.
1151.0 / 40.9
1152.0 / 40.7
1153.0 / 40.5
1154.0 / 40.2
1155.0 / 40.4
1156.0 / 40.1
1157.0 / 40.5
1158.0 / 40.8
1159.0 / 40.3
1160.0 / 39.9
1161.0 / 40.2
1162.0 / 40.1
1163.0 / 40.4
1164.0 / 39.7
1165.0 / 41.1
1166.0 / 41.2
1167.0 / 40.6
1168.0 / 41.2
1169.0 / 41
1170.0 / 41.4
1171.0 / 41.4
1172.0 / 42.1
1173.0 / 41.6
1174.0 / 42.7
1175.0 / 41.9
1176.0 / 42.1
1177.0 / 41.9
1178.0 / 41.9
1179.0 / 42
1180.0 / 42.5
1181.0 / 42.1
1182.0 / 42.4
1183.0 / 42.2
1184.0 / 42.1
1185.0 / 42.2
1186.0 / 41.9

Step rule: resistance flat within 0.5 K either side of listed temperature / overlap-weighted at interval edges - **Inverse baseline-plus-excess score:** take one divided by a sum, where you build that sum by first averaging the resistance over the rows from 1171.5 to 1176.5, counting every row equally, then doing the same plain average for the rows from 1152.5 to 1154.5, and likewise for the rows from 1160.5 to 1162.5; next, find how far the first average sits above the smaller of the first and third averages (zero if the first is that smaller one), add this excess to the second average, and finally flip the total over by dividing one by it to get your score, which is 0.0237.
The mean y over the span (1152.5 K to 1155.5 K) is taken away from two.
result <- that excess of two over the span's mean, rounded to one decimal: -38.4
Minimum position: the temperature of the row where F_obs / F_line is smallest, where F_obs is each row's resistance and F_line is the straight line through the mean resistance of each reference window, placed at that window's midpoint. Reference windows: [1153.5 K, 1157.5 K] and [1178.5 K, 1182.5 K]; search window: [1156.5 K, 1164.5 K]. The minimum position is 1164.0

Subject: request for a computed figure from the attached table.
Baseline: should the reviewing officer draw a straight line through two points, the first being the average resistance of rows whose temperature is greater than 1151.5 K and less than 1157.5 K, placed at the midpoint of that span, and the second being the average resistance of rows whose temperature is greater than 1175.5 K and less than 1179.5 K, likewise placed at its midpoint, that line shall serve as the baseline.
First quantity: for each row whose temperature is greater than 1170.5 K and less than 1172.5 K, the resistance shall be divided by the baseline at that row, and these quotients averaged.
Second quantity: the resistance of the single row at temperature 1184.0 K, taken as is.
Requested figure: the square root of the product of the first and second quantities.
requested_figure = 6.503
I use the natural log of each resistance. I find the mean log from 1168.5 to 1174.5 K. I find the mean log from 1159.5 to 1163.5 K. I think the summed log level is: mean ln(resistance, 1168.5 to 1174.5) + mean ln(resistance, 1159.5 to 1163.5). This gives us 7.423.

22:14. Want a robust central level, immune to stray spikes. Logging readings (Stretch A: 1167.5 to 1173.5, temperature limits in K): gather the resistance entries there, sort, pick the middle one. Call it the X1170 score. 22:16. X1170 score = 41.4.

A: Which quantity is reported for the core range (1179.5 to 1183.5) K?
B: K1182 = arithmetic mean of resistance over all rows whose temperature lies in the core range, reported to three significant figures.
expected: 42.3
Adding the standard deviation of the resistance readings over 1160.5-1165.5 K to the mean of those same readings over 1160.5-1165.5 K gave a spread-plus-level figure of 40.8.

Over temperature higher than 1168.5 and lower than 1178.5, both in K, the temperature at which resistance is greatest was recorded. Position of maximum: 1174.0 K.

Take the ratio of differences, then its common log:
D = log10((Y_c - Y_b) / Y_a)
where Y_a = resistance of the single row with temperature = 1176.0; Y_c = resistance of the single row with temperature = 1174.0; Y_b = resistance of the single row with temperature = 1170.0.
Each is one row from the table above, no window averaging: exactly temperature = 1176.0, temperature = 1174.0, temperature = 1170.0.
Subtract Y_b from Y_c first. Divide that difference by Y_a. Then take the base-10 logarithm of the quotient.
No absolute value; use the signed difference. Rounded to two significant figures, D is -1.5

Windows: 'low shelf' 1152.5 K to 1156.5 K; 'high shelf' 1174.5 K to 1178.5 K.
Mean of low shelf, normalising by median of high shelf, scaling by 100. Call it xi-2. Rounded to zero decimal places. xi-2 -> 96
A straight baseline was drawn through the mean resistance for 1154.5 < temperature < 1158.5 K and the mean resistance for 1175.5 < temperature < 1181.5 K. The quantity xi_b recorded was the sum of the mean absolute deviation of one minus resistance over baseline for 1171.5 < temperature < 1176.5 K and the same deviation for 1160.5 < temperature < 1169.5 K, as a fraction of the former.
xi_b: 2.0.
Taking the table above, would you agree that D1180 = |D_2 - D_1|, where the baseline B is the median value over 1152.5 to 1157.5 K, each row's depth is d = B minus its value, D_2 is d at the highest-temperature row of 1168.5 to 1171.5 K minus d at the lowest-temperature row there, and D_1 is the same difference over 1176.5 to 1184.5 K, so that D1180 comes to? 0.20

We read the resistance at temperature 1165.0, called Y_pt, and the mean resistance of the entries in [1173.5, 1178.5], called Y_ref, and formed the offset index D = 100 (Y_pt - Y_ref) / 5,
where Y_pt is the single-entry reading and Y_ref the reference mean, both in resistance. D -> -20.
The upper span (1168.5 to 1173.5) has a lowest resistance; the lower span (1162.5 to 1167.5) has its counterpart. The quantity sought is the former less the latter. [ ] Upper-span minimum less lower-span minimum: 1.3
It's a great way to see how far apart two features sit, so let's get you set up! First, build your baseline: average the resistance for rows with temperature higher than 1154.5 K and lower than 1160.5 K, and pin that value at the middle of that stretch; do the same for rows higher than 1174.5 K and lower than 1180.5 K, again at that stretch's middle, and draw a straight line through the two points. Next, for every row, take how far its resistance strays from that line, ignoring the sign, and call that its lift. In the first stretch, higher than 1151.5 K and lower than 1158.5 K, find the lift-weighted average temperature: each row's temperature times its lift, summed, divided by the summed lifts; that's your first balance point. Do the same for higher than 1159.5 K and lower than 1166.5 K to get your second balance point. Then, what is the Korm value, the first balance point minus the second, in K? -8.3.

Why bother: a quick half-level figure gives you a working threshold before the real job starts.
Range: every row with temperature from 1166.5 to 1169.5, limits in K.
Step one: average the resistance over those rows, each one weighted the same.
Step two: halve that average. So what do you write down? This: 20.47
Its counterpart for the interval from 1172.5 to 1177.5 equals 21.02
